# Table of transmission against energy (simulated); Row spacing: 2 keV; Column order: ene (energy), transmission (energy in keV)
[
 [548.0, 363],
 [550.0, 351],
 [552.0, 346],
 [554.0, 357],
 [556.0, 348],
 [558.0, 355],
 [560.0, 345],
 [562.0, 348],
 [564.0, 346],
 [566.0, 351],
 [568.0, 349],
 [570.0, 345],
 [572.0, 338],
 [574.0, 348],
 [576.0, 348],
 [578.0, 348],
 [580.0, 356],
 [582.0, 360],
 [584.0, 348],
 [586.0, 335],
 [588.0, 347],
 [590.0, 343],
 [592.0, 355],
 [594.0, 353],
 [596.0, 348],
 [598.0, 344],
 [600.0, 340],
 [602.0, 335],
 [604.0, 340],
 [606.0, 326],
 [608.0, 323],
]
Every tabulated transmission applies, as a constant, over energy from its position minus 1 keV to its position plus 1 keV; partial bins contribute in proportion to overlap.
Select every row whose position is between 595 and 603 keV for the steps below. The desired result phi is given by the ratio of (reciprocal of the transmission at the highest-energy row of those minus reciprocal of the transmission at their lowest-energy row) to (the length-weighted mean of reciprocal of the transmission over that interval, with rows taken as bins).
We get 0.038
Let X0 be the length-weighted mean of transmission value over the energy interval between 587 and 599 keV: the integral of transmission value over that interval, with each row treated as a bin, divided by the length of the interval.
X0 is 348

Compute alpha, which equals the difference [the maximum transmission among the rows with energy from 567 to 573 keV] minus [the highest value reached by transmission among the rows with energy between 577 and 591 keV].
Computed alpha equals -11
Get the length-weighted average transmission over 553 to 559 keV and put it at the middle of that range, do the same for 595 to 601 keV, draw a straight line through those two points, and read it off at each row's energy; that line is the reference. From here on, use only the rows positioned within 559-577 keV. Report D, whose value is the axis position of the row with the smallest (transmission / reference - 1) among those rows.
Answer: 572.0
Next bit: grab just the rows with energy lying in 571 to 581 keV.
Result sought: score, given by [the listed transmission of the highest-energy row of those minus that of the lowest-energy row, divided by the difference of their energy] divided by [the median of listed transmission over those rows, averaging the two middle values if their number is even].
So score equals 0.006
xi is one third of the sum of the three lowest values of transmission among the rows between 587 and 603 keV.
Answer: 339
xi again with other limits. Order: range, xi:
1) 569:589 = 339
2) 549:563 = 346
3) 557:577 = 343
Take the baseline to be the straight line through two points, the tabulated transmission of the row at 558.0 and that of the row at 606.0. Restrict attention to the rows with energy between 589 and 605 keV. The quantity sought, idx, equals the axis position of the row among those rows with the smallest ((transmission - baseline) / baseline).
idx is 602.0 keV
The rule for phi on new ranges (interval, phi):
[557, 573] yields 0.049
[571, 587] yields 0.009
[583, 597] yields 0.000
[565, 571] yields 0.017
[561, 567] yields -0.009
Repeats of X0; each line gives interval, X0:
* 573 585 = 351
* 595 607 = 339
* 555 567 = 349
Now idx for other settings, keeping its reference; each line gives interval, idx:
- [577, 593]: 586.0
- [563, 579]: 572.0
